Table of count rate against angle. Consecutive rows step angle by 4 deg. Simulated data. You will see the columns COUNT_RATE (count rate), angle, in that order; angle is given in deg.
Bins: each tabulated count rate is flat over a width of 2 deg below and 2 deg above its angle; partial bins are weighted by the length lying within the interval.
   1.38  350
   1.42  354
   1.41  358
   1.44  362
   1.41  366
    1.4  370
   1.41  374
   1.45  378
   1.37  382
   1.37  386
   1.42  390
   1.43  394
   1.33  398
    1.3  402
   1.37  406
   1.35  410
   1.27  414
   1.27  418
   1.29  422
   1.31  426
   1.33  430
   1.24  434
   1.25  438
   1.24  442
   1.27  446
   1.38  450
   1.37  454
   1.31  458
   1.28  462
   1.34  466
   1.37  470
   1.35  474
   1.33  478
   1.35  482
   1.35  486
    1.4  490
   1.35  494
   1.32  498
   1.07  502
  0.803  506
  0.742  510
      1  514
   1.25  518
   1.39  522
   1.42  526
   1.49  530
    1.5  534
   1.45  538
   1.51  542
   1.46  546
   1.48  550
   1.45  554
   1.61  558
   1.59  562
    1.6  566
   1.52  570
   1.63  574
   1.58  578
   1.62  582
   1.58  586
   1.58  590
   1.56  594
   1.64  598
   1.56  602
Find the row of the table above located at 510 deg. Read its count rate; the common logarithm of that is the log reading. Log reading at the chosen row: -0.13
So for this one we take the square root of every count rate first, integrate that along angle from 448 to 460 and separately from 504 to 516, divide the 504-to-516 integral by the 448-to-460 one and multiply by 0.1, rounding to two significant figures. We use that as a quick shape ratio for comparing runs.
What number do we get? 0.079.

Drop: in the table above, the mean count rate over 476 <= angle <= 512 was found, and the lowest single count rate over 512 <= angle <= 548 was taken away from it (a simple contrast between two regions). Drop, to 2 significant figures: 0.19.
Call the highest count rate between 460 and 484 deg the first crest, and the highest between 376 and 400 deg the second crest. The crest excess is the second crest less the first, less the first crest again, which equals -1.29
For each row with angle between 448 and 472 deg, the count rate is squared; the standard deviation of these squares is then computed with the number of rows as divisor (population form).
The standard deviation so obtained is 0.10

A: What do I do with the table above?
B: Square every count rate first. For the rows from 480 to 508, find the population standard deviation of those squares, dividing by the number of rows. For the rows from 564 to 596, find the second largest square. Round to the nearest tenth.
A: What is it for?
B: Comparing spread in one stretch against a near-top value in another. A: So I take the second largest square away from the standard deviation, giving -2.2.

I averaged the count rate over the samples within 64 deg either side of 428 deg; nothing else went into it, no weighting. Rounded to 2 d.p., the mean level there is 1.34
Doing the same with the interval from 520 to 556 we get 1.46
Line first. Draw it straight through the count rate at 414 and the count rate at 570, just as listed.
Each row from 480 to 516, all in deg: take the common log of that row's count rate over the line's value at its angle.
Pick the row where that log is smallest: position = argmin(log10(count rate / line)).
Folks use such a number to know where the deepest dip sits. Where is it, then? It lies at 510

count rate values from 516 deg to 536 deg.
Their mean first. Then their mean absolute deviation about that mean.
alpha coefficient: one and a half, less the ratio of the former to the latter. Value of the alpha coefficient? -18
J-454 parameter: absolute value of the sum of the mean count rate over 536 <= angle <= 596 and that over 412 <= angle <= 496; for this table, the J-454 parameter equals 2.86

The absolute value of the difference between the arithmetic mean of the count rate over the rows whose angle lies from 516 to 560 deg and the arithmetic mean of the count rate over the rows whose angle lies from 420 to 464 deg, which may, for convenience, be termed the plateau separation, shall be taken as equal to 0.16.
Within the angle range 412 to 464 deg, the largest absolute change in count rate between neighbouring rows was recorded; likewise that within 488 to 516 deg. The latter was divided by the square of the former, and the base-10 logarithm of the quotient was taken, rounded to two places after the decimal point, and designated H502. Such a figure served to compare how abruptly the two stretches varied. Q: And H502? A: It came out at 1.34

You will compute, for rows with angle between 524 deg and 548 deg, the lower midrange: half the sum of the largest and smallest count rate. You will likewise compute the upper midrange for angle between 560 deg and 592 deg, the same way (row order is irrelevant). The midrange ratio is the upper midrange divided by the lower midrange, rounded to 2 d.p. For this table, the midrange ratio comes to 1.08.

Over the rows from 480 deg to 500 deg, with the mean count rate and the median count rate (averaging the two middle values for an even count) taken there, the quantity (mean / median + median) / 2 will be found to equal 1.18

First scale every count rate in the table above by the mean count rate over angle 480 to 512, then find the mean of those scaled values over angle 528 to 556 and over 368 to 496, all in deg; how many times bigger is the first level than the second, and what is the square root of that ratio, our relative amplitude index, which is 1.05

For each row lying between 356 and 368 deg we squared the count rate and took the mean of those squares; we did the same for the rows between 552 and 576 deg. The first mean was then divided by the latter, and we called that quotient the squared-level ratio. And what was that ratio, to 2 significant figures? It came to 0.82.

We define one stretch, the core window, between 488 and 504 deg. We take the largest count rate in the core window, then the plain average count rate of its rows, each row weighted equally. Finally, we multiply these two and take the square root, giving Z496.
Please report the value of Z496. 1.34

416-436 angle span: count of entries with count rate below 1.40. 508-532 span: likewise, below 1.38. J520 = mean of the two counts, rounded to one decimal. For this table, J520 4.0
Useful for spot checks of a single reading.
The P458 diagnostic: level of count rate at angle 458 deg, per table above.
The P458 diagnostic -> 1.31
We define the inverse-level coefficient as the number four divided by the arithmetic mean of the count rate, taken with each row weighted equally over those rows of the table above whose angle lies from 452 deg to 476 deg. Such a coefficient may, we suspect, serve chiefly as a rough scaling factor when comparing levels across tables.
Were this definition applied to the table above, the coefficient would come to 2.99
